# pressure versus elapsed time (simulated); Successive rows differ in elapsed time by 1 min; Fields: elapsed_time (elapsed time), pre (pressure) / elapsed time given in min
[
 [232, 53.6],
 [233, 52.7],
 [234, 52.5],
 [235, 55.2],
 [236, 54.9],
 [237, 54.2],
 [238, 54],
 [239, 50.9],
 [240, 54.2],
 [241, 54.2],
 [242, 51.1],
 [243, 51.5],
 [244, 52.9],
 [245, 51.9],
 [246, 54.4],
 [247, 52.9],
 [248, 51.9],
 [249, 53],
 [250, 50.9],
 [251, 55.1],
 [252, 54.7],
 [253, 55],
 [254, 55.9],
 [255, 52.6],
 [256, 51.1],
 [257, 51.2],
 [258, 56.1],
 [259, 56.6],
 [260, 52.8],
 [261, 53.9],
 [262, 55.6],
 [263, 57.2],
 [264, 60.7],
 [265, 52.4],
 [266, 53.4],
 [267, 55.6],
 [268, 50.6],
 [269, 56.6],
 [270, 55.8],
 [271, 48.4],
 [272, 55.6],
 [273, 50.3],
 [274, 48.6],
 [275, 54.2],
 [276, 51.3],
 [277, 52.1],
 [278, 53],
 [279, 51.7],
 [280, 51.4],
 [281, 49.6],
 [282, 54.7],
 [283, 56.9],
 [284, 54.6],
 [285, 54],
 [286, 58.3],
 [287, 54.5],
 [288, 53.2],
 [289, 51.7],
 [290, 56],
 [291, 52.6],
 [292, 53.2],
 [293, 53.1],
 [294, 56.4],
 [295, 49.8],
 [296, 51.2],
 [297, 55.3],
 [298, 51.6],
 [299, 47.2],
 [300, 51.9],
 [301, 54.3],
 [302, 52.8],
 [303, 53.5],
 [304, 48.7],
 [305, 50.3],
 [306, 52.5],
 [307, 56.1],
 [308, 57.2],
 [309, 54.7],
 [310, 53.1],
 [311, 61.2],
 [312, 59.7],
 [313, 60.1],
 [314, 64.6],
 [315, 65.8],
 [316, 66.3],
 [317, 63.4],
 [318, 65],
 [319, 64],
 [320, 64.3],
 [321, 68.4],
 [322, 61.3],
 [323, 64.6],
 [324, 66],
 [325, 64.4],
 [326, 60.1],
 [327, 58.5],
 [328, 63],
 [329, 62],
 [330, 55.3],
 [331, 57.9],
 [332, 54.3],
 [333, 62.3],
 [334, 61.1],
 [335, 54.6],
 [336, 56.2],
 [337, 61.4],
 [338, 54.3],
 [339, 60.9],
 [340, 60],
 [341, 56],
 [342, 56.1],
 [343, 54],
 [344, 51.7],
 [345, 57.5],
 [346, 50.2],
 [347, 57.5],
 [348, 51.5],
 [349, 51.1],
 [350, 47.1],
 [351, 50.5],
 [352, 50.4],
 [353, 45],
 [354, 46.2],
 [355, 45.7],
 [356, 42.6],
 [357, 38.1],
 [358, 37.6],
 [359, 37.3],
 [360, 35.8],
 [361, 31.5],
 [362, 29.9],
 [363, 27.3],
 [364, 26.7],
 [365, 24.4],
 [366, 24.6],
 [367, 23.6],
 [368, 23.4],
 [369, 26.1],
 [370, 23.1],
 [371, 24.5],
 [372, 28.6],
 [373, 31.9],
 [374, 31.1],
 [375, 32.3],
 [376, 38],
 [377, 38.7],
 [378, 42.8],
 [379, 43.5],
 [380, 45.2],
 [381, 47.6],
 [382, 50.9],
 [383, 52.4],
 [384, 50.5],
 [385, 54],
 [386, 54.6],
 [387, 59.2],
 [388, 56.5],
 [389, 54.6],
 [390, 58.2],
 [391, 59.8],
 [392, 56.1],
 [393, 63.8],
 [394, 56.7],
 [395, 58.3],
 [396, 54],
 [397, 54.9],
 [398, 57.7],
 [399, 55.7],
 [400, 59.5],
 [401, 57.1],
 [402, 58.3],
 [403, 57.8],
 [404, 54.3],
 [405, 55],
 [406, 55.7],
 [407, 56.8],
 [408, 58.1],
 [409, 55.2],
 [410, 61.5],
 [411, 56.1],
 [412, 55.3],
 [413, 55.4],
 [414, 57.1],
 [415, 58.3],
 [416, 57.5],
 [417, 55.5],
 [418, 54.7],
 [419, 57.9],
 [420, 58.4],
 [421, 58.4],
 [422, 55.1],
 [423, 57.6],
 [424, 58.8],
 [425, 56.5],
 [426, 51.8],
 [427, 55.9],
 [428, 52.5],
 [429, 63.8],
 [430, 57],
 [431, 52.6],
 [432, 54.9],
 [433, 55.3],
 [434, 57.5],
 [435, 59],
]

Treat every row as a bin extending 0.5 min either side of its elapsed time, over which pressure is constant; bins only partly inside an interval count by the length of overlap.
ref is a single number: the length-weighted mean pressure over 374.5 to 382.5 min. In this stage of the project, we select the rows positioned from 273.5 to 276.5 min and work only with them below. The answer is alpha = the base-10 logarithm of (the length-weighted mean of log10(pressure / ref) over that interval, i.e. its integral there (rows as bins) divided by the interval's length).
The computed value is -1.1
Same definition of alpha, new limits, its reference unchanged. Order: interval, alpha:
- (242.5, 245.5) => -1.0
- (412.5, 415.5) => -0.9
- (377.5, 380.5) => -1.8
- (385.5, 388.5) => -0.9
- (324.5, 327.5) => -0.8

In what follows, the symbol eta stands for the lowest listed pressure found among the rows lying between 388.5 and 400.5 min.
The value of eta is 54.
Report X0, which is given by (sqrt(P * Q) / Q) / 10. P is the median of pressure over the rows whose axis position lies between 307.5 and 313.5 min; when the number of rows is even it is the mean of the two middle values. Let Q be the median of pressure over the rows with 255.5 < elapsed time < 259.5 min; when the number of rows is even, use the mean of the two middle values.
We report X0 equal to 0.104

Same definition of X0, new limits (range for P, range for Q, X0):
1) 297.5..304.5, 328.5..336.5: 0.095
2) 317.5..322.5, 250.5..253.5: 0.108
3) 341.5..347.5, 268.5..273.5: 0.100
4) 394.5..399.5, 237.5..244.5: 0.103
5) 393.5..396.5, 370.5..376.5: 0.134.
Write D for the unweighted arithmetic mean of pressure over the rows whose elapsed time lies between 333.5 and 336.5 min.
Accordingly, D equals 57.3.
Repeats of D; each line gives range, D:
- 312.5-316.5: 64.2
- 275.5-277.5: 51.7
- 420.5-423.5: 57.0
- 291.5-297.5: 53.2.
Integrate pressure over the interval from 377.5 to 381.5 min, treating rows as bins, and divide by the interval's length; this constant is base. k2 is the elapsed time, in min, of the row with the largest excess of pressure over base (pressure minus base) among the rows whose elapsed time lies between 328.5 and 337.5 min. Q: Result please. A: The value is 333 min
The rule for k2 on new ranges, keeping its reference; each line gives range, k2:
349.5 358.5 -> 351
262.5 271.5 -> 264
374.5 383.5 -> 383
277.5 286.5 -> 286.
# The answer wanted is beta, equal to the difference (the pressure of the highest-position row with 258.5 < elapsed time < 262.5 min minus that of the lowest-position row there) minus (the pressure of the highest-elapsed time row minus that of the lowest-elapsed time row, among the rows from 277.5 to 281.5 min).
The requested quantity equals 2.4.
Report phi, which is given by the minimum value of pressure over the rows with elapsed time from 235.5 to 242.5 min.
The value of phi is 50.9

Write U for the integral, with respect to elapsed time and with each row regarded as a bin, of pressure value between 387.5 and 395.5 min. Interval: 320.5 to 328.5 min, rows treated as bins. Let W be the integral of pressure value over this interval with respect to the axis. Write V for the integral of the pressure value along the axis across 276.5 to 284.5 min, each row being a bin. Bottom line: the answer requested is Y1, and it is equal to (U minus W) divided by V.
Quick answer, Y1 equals -0.10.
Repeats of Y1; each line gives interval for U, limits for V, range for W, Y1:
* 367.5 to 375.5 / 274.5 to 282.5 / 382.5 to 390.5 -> -0.52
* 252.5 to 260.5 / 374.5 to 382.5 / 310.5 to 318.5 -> -0.22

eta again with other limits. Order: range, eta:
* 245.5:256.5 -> 50.9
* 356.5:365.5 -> 24.4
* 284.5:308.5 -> 47.2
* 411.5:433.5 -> 51.8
